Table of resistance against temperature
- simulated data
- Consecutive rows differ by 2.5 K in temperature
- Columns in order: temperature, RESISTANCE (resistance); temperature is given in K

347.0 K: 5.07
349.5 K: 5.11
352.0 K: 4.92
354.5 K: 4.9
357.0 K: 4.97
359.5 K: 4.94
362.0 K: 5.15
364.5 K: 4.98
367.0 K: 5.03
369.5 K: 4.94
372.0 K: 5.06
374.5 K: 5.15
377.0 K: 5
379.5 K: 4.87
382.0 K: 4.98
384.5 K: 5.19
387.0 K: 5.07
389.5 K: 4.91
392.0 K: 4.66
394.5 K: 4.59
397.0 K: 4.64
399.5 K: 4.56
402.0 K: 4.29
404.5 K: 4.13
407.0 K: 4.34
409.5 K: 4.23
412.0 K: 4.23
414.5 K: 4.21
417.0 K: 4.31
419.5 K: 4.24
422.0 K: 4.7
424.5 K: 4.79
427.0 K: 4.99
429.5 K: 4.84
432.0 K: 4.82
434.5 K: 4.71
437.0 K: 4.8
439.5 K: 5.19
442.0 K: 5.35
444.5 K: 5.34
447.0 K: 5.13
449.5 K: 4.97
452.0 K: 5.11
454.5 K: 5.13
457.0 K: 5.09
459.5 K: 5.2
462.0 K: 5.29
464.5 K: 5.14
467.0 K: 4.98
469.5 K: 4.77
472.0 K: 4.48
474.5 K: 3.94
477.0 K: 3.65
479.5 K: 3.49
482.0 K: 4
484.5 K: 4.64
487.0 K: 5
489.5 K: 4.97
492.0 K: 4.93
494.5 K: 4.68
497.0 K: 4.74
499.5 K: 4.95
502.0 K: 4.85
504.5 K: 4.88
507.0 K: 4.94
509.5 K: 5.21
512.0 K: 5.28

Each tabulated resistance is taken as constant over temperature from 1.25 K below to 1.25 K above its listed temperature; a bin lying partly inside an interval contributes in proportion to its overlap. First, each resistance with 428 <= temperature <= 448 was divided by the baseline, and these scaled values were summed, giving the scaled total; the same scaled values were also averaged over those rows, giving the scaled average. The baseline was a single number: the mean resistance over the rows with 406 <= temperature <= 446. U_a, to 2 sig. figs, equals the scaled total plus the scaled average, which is 9.6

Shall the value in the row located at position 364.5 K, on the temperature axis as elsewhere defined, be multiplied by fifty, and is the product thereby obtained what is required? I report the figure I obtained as 249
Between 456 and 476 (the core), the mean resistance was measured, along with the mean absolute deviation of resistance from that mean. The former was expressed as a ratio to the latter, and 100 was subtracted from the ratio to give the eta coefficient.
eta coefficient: -86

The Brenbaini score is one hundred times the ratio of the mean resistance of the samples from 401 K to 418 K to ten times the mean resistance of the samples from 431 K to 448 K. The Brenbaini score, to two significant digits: 8.4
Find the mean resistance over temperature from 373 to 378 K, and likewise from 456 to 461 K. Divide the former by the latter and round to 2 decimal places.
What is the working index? 0.99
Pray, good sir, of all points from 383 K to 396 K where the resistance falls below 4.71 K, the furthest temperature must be 394.5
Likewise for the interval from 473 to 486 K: 484.5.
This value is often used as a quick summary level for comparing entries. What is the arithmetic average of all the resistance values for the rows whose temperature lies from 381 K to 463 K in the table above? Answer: 4.8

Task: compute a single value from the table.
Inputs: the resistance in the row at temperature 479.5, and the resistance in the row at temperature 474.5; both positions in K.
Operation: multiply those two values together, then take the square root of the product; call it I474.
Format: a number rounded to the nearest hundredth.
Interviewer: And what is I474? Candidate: 3.71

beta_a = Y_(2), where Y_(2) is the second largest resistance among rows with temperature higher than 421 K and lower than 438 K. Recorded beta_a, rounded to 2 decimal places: 4.84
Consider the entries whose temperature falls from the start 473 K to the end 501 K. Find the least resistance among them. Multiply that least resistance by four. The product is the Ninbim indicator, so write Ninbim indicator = 14.0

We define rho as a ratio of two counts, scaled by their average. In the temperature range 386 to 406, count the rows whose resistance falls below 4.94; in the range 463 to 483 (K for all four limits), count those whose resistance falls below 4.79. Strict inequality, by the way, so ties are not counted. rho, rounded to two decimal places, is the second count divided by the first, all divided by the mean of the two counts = 0.13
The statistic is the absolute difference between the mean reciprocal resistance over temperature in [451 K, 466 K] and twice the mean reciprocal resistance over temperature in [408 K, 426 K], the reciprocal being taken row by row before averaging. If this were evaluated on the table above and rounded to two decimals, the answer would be 0.26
